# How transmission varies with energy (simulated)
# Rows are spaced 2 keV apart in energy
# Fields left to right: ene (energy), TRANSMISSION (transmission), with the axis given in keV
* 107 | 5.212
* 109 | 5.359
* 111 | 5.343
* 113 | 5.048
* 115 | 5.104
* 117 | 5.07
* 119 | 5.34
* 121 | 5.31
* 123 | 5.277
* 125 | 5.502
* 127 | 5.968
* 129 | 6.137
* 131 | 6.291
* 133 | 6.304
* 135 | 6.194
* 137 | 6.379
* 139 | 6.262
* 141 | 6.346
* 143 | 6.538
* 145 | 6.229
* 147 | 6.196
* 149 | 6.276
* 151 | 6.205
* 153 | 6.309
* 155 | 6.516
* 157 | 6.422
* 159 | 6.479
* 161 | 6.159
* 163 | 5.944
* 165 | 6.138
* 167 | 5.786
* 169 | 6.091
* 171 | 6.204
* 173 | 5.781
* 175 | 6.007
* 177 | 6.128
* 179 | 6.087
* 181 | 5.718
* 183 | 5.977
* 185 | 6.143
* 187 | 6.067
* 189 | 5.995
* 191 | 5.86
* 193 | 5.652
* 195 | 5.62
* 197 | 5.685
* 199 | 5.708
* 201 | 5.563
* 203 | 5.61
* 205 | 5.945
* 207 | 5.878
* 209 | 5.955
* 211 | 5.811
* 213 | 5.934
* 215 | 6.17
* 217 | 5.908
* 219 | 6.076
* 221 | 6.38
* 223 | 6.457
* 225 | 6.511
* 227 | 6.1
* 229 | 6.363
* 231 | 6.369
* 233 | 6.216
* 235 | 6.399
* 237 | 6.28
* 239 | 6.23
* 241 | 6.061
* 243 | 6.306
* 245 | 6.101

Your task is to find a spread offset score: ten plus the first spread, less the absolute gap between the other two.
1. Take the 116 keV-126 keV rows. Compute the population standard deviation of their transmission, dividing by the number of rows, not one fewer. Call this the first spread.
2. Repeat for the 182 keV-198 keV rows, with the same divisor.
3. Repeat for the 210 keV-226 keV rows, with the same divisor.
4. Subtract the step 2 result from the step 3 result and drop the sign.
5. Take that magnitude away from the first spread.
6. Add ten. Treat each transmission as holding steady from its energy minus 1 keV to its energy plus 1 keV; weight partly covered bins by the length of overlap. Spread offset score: 10.08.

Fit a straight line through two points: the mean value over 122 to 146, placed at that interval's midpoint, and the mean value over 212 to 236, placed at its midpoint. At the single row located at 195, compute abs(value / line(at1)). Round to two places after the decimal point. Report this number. 0.91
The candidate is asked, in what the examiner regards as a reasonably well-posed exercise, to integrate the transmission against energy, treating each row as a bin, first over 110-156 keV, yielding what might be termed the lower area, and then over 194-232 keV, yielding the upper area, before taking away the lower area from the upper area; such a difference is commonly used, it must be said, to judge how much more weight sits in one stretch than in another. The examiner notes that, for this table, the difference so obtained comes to -44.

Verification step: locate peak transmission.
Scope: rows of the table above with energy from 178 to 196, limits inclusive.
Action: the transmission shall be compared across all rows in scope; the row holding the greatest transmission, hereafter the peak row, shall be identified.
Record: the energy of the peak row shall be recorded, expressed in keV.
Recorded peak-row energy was 185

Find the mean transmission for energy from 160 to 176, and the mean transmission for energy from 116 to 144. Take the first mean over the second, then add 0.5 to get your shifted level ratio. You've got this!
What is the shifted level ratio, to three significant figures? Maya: 1.52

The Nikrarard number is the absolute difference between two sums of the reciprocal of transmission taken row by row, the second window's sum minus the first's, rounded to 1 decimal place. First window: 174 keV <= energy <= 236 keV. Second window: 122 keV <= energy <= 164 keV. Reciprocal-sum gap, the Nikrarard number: 1.8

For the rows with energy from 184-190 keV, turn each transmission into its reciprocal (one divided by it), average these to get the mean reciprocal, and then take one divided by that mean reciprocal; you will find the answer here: 6.07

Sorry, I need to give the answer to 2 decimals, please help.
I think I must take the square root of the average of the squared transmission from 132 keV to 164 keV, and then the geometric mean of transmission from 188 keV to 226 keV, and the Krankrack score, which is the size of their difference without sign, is 0.37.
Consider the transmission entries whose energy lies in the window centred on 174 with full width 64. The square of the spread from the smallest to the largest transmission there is 1.0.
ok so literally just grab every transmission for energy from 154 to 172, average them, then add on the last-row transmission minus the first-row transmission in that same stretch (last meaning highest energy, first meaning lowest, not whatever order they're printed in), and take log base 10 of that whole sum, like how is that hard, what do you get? 0.769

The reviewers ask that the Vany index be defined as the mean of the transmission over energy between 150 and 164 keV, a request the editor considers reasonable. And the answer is 6.3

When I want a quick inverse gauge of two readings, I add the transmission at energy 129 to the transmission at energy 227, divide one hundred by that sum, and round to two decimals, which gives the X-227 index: 8.17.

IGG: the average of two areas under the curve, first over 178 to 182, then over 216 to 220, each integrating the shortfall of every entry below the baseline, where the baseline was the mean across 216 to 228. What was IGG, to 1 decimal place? 1.2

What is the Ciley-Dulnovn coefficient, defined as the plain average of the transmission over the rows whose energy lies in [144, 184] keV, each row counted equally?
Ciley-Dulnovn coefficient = 6.13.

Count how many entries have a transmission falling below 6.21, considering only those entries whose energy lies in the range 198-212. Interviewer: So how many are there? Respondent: 7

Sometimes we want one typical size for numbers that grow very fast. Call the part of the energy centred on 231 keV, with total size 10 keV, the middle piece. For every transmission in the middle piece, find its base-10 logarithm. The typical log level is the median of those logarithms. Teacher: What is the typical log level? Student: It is 0.8037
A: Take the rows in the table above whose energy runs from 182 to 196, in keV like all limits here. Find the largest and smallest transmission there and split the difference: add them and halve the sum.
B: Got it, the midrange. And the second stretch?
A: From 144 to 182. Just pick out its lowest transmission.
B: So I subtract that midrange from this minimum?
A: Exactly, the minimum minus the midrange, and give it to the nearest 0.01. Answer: -0.16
